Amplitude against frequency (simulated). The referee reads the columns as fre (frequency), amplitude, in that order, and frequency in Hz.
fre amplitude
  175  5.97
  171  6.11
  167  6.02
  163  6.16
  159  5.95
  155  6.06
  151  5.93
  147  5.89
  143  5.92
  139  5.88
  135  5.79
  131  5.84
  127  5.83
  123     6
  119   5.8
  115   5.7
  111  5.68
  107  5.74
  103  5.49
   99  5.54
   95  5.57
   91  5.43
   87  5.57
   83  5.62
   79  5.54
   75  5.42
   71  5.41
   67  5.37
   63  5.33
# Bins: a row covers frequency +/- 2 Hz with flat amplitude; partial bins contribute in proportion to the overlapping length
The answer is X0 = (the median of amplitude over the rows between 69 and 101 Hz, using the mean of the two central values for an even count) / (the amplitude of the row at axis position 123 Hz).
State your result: 0.92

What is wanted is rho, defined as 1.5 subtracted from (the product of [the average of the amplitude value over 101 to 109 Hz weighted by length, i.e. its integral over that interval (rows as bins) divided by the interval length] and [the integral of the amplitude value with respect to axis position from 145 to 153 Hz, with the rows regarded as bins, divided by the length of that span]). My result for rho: 31.7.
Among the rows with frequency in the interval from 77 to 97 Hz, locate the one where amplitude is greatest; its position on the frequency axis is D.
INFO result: 83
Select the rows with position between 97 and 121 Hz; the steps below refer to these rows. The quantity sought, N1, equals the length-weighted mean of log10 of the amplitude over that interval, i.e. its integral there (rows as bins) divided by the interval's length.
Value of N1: 0.753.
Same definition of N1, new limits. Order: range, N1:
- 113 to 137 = 0.765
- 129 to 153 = 0.769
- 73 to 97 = 0.742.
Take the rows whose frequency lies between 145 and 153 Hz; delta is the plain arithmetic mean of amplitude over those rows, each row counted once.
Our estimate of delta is 5.91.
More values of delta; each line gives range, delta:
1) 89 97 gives 5.50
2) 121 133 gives 5.89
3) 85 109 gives 5.56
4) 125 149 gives 5.86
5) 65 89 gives 5.49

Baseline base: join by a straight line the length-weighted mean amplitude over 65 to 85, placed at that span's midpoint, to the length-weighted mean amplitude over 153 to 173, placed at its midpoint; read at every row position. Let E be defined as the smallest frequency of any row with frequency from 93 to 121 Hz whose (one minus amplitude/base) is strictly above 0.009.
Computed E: 99 Hz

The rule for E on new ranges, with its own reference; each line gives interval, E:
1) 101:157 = 103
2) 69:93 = 75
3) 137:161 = 147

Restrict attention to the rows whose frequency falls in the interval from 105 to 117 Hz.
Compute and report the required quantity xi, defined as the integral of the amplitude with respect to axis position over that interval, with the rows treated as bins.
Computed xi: 68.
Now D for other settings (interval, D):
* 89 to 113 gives 107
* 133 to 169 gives 163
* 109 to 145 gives 123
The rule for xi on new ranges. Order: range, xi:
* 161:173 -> 73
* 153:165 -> 73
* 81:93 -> 66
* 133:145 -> 70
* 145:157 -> 72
